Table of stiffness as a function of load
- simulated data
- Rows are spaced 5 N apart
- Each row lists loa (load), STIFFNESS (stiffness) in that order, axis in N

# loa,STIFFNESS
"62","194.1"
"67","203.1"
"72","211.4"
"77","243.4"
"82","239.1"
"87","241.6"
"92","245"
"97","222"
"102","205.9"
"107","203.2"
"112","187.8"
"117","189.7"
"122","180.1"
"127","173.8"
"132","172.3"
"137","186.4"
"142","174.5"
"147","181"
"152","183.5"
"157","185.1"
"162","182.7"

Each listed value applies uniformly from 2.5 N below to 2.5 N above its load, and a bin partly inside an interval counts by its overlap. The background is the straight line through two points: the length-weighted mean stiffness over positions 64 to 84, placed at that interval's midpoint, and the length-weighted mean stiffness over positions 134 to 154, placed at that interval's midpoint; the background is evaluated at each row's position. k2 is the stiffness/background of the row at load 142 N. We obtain 0.96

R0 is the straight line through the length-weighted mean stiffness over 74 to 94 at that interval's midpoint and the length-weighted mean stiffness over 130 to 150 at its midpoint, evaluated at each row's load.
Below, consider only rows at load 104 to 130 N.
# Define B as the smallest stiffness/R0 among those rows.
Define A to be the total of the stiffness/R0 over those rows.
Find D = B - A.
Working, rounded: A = 4.6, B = 0.894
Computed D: -3.67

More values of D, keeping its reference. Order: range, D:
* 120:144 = -3.83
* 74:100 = -4.03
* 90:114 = -3.90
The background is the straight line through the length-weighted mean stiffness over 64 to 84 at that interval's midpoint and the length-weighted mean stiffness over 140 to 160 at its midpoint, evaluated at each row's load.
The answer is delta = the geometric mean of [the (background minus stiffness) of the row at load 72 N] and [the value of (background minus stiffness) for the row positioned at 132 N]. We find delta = 15.6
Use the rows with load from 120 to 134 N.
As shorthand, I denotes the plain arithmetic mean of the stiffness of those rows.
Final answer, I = 175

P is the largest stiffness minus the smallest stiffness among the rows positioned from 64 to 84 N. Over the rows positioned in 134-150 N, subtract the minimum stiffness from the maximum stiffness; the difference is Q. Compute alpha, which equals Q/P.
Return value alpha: 0.3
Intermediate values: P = 40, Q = 12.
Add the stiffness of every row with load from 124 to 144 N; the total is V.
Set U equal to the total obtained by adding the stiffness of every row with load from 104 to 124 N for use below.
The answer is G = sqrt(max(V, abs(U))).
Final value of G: 27.6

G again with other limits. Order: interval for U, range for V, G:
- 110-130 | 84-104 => 30.2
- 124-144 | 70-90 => 30.6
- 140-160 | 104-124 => 27.6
